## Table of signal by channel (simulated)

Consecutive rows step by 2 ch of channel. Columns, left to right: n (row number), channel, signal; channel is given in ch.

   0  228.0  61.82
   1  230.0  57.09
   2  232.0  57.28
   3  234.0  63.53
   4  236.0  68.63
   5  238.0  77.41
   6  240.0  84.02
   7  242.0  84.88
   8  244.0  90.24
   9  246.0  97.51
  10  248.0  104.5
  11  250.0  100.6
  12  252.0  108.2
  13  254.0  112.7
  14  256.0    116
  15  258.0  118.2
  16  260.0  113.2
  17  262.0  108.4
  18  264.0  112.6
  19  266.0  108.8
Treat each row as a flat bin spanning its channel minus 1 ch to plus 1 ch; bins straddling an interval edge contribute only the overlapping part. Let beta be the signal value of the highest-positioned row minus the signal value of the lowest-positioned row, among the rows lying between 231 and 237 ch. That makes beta 11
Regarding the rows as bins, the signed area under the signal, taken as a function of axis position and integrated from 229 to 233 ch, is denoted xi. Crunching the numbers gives 229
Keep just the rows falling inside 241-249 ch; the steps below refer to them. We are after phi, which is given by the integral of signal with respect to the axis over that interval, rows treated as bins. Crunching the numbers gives 754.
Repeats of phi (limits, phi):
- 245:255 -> 1047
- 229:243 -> 986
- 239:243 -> 338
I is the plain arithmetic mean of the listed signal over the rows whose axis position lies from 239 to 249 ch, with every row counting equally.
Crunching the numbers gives 92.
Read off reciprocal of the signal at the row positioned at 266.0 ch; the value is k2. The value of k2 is 0.0092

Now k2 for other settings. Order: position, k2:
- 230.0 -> 0.0175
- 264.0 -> 0.0089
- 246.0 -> 0.0103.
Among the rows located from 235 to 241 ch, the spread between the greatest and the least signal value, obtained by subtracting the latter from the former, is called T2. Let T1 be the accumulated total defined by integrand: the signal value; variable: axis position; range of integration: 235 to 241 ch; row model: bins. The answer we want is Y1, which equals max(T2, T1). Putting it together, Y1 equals 460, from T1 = 460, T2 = 15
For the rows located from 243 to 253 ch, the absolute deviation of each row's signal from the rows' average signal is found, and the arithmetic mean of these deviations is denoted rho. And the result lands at 5.1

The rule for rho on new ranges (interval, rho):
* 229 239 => 6.6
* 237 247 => 5.7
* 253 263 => 2.7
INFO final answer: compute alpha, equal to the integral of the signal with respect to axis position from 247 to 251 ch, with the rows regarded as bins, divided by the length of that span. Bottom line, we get 103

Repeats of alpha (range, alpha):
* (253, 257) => 114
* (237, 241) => 81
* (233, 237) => 66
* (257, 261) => 116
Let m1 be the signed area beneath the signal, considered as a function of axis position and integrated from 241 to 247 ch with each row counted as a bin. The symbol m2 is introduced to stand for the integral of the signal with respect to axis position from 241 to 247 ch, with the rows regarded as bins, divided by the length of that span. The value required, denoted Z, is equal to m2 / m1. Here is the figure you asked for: 0.17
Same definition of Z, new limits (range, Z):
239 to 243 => 0.25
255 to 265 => 0.10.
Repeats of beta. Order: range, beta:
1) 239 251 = 17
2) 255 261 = -3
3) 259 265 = -1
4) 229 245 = 33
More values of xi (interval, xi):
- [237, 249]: 1077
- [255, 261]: 695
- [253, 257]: 457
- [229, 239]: 648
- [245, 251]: 605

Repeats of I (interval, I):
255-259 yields 117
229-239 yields 65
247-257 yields 108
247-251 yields 103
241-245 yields 88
